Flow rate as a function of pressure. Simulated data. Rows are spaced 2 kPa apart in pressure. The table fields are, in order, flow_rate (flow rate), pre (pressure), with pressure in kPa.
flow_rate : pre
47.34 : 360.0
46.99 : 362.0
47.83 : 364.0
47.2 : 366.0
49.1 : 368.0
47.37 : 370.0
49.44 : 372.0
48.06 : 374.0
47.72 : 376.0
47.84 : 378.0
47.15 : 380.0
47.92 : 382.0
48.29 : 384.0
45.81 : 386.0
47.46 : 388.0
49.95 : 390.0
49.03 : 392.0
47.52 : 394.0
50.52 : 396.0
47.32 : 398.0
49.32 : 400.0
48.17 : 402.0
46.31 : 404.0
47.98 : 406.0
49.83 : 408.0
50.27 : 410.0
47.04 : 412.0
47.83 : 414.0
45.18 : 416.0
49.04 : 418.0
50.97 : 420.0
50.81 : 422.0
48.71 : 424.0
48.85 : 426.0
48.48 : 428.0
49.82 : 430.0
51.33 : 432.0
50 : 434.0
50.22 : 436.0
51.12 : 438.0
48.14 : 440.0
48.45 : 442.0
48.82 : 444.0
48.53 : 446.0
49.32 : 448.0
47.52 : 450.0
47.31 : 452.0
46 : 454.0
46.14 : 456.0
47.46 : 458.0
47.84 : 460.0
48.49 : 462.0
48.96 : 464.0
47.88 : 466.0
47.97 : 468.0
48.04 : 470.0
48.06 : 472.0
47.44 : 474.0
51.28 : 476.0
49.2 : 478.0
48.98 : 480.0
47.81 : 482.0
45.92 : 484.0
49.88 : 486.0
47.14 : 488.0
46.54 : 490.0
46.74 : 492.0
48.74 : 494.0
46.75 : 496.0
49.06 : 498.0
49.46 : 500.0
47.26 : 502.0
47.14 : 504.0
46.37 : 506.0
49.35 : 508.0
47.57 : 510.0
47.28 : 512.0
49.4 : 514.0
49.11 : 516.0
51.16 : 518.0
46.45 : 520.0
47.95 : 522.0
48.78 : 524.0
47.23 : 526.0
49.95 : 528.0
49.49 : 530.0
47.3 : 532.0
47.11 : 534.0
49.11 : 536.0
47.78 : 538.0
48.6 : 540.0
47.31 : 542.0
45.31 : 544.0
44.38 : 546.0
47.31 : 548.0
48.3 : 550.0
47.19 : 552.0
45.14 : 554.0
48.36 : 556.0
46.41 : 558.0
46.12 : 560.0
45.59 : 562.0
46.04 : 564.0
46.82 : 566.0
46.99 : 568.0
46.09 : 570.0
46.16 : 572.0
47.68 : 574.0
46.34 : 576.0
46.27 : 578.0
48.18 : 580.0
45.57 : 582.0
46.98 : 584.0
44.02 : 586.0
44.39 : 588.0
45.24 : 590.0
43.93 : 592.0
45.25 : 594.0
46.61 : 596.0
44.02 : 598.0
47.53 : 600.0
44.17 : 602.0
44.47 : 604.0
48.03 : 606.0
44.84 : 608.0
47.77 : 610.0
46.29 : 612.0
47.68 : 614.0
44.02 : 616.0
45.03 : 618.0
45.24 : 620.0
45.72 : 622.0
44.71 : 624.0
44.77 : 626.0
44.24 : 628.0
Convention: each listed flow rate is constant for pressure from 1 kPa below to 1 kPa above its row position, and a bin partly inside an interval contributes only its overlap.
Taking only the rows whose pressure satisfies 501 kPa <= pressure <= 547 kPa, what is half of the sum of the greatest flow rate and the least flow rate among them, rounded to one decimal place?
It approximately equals 47.8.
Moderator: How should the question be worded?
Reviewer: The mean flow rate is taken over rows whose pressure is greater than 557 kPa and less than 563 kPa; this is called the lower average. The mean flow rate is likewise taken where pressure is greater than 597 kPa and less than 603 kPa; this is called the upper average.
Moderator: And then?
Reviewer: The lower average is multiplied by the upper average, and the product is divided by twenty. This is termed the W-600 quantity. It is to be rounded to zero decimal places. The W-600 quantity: 104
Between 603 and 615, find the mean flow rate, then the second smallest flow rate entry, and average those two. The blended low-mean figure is 45.7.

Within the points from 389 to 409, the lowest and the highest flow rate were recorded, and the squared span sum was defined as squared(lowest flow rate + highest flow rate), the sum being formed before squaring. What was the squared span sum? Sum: 9376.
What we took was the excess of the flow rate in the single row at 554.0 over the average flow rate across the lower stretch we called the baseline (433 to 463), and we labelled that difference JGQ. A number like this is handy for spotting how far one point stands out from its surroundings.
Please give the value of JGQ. -3.2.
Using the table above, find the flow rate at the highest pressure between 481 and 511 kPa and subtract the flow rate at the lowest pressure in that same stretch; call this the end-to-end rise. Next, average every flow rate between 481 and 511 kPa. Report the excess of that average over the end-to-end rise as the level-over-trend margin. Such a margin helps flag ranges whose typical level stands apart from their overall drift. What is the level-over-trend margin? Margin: 48.0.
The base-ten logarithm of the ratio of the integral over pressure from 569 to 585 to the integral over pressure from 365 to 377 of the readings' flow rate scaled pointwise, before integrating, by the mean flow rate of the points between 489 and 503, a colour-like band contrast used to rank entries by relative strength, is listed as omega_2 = 0.11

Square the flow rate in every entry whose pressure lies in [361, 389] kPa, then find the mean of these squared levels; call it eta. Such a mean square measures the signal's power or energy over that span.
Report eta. 2279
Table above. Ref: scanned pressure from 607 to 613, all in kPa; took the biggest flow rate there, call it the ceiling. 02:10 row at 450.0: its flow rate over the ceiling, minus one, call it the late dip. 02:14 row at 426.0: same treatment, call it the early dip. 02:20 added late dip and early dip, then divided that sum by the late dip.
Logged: -3.3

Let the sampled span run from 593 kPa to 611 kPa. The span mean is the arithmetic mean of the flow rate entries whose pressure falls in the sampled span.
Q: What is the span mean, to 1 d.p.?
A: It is 45.9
